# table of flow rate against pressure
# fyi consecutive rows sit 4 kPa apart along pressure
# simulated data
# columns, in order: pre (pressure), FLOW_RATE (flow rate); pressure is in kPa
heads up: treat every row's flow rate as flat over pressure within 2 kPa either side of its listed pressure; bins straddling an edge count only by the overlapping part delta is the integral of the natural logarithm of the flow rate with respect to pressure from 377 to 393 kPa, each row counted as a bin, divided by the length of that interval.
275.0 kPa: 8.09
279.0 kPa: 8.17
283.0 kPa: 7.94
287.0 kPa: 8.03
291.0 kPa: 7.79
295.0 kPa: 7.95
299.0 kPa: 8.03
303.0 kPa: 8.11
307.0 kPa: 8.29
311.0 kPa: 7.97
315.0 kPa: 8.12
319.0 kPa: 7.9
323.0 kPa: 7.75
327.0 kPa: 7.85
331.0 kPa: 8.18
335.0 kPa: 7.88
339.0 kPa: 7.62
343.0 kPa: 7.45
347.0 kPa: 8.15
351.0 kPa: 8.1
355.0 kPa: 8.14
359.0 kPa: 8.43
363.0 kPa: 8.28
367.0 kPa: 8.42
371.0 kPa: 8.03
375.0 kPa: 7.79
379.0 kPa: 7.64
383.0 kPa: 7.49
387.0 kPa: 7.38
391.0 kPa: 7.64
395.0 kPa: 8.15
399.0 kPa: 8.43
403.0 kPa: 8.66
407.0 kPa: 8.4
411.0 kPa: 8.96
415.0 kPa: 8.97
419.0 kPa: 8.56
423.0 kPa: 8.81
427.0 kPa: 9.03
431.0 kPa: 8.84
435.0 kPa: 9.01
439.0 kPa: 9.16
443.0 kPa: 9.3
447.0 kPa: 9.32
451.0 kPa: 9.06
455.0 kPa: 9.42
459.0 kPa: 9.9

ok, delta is 2.02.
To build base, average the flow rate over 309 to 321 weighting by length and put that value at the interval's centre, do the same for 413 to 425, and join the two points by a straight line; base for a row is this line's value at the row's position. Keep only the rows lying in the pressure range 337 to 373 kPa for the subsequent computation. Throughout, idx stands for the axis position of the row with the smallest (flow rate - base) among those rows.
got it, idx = 343.0 kPa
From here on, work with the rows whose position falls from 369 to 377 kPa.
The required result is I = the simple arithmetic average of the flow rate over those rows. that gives 7.91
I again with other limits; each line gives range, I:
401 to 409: 8.53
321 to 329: 7.80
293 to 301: 7.99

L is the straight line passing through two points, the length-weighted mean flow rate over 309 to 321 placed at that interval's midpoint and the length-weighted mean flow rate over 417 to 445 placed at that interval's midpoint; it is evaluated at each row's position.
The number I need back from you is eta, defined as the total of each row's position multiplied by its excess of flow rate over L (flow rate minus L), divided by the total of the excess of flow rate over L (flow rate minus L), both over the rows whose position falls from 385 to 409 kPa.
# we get 392.7 kPa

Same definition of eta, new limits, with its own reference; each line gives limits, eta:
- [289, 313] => 303.0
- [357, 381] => 375.7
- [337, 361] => 343.5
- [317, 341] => 331.5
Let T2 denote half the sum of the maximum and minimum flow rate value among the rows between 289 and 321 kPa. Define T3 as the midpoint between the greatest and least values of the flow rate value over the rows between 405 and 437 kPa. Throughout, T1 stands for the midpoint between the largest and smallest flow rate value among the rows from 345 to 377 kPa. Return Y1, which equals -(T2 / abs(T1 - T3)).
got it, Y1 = -13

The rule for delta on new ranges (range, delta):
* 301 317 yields 2.09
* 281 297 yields 2.07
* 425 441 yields 2.20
